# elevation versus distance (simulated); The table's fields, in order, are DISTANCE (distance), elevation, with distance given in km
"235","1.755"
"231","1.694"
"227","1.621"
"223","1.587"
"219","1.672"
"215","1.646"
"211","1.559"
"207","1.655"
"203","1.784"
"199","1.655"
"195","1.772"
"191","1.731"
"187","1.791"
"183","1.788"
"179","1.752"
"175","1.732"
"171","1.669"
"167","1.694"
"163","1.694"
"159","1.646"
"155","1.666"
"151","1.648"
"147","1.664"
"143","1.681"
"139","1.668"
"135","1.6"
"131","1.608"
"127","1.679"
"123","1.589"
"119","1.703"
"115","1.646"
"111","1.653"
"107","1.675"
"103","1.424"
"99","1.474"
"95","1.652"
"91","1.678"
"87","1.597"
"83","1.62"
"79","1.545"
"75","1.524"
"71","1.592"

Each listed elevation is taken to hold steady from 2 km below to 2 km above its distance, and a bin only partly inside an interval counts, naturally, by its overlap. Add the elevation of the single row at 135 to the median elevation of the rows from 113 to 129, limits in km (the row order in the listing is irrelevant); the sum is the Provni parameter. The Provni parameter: 3.26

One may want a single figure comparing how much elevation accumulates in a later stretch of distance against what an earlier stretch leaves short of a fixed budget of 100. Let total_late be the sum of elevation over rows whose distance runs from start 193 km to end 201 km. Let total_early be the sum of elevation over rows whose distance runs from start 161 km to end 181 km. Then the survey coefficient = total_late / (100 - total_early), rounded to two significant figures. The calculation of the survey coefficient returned 0.037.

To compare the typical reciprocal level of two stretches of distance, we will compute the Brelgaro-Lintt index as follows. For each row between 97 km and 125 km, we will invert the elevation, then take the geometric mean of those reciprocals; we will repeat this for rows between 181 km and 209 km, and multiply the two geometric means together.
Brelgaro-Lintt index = 0.361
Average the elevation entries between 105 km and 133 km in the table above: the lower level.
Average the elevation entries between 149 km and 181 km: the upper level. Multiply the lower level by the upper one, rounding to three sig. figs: 2.79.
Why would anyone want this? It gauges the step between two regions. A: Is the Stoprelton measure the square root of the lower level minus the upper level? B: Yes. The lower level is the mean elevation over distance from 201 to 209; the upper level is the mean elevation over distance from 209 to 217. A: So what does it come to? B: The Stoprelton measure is 0.34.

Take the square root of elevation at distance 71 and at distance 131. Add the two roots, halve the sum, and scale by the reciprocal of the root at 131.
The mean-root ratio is 1.00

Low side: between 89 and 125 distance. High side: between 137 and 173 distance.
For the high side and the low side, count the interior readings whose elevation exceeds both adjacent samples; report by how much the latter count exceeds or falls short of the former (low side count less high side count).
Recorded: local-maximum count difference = 0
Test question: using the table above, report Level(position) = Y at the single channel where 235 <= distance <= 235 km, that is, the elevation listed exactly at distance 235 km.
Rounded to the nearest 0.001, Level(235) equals 1.755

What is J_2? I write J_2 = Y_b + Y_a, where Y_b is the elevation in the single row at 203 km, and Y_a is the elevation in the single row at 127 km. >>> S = 3.46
